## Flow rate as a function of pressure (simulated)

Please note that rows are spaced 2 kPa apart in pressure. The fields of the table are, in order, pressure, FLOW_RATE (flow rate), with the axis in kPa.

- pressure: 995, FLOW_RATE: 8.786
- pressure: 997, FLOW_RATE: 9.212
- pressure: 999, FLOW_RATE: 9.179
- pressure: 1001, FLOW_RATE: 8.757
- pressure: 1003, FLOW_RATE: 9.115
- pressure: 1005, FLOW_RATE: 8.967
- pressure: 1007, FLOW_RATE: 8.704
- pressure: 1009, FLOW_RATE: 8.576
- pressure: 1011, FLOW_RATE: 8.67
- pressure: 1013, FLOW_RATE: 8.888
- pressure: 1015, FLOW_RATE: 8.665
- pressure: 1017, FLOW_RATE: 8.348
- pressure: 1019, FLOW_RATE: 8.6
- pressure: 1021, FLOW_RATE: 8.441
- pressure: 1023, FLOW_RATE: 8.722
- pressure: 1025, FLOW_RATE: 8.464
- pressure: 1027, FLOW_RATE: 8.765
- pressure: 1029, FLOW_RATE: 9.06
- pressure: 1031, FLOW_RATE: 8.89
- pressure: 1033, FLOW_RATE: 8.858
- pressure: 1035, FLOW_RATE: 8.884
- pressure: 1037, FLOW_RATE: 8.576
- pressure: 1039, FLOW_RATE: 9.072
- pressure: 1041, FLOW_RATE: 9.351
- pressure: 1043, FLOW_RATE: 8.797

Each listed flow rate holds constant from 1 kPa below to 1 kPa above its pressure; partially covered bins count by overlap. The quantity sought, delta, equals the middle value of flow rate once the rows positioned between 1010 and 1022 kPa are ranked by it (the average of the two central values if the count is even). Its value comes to 8.6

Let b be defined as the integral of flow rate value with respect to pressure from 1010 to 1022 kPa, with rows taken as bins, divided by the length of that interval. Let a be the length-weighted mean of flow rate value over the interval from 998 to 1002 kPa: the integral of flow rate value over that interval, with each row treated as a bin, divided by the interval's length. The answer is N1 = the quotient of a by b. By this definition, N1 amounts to 1.04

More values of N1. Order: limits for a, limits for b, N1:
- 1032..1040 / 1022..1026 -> 1.03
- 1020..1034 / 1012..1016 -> 1.00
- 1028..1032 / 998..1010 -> 1.01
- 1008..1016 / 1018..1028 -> 1.01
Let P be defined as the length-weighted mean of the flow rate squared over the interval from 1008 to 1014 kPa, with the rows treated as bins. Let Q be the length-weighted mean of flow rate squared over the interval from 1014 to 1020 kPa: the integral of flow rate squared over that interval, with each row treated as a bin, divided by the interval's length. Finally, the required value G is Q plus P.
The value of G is 149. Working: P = 76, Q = 73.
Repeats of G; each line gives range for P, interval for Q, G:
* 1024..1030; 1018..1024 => 151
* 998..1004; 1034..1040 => 160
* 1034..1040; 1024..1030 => 155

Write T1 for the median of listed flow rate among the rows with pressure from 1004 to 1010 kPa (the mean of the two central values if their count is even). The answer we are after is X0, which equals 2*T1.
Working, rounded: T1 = 8.70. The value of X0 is 17.4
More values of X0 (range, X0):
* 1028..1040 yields 17.8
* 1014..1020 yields 17.2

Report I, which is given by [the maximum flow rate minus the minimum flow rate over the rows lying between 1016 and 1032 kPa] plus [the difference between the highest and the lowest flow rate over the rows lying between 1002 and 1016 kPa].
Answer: 1.25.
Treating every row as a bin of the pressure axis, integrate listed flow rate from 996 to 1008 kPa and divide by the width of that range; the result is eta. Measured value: 8.99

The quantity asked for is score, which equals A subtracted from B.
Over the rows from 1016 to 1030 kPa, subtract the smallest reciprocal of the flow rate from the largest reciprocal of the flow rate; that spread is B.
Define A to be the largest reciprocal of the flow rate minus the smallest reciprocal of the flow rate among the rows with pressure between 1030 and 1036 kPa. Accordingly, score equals 0.009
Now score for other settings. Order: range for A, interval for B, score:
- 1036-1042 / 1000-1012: -0.003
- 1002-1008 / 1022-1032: 0.003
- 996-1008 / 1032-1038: -0.002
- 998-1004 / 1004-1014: 0.000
